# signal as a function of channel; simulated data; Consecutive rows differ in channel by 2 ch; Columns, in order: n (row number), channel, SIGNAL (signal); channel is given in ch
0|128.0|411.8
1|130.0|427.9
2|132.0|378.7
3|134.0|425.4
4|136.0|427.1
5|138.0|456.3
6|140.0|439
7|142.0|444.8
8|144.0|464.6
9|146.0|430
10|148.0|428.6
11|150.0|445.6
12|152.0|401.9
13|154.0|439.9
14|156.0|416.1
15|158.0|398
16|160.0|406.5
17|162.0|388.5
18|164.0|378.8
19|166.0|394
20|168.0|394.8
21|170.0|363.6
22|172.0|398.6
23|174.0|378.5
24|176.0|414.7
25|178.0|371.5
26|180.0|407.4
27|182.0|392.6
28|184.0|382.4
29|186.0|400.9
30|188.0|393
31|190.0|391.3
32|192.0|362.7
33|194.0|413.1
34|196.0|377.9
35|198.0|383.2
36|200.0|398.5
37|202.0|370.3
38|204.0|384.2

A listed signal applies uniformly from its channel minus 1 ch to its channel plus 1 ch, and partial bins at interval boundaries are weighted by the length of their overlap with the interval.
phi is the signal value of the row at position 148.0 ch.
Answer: 428.6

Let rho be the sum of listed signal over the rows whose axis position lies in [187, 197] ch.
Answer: 1938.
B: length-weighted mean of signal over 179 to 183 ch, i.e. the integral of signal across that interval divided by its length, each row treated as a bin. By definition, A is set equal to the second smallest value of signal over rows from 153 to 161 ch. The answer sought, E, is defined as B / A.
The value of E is 0.98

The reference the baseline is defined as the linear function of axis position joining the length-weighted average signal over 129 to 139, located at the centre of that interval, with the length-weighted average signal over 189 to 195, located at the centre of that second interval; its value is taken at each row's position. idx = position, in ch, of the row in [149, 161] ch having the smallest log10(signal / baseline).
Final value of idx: 158.0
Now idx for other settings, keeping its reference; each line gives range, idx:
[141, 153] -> 152.0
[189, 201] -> 192.0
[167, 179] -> 170.0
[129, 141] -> 132.0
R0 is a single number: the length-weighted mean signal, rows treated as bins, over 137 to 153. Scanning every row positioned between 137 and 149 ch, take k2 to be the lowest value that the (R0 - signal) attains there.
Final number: -26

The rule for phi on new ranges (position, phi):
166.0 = 394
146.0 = 430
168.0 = 394.8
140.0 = 439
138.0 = 456.3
